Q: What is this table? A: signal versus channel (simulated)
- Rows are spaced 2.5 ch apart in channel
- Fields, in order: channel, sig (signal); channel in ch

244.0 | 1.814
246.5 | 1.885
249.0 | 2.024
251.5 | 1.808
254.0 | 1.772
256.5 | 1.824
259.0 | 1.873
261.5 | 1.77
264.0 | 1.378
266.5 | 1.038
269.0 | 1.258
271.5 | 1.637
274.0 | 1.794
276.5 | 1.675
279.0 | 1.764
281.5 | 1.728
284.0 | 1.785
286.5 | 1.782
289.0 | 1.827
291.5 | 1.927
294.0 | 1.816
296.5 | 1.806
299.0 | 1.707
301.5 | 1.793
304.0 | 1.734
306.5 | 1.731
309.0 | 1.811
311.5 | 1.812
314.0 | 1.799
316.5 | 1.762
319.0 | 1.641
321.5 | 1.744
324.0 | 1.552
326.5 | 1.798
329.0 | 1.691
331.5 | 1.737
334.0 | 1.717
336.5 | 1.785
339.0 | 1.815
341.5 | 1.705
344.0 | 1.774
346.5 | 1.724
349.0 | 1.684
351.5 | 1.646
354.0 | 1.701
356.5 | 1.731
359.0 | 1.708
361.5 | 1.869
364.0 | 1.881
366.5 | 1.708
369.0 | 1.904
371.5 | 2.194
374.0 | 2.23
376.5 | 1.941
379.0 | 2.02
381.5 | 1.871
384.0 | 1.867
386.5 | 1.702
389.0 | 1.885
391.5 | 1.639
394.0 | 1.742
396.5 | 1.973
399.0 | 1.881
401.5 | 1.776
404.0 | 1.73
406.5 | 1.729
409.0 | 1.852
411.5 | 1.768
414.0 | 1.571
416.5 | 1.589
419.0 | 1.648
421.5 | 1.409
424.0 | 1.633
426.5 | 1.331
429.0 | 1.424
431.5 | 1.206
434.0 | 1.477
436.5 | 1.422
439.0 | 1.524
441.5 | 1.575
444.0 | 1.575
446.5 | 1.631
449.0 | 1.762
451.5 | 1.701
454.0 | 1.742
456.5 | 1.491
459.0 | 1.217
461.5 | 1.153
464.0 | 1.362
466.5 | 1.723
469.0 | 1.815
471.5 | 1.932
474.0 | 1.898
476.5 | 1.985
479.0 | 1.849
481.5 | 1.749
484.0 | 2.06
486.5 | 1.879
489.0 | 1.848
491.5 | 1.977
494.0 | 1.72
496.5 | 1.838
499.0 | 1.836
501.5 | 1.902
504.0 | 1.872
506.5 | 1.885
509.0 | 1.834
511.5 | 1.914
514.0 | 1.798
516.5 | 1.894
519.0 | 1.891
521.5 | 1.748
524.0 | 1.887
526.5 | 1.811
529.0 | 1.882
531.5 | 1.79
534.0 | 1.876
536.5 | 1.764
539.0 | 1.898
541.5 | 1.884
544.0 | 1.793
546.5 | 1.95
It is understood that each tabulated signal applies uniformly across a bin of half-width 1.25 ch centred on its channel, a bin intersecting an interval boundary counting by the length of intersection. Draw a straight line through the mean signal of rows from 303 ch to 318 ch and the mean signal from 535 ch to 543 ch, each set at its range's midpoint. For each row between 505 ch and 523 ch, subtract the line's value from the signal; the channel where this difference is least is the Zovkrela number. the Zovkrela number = 521.5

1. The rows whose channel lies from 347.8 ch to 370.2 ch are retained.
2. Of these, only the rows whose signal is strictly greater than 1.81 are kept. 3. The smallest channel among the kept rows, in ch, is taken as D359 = 361.5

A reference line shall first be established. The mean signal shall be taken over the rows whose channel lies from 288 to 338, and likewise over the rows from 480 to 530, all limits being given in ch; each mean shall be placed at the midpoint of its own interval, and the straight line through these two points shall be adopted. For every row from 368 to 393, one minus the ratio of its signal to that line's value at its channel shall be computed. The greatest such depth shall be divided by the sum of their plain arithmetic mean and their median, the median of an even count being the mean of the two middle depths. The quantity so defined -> -0.7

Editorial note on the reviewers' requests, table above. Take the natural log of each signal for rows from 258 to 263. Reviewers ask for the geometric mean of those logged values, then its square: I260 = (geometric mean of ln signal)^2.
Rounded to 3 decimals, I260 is 0.358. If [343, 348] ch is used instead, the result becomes 0.312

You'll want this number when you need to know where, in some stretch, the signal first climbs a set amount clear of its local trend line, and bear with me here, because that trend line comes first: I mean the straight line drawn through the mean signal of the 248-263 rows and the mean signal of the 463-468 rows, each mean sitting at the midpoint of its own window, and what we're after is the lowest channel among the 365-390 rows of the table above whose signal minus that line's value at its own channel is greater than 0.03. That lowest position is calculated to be 369.0 ch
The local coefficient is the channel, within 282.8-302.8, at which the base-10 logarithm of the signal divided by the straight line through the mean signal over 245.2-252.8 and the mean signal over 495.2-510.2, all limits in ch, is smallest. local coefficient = 299.0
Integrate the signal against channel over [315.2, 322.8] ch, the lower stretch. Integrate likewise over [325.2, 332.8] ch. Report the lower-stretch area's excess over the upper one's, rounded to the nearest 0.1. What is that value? -0.2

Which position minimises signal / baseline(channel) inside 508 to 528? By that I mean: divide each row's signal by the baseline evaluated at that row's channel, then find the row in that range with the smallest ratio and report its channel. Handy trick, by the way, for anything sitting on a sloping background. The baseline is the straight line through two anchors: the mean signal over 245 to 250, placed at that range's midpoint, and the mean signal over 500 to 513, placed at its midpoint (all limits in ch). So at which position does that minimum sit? 521.5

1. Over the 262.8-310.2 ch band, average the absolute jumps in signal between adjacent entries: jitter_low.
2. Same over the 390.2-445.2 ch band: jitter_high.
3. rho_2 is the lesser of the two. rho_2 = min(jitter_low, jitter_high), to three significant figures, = 0.111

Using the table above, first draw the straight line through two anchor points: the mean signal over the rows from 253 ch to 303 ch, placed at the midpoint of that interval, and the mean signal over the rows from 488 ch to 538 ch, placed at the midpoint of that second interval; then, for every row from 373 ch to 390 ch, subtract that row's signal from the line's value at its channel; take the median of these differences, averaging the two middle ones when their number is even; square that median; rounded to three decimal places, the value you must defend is 0.013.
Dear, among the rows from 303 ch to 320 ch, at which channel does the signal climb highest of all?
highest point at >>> 311.5 ch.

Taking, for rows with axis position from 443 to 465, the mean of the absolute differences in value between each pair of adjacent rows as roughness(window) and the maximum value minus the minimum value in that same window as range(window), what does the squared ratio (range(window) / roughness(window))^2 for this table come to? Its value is 20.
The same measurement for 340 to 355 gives 6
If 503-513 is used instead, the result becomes 3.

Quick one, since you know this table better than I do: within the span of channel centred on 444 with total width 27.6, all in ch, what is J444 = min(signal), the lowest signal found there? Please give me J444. 1.206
